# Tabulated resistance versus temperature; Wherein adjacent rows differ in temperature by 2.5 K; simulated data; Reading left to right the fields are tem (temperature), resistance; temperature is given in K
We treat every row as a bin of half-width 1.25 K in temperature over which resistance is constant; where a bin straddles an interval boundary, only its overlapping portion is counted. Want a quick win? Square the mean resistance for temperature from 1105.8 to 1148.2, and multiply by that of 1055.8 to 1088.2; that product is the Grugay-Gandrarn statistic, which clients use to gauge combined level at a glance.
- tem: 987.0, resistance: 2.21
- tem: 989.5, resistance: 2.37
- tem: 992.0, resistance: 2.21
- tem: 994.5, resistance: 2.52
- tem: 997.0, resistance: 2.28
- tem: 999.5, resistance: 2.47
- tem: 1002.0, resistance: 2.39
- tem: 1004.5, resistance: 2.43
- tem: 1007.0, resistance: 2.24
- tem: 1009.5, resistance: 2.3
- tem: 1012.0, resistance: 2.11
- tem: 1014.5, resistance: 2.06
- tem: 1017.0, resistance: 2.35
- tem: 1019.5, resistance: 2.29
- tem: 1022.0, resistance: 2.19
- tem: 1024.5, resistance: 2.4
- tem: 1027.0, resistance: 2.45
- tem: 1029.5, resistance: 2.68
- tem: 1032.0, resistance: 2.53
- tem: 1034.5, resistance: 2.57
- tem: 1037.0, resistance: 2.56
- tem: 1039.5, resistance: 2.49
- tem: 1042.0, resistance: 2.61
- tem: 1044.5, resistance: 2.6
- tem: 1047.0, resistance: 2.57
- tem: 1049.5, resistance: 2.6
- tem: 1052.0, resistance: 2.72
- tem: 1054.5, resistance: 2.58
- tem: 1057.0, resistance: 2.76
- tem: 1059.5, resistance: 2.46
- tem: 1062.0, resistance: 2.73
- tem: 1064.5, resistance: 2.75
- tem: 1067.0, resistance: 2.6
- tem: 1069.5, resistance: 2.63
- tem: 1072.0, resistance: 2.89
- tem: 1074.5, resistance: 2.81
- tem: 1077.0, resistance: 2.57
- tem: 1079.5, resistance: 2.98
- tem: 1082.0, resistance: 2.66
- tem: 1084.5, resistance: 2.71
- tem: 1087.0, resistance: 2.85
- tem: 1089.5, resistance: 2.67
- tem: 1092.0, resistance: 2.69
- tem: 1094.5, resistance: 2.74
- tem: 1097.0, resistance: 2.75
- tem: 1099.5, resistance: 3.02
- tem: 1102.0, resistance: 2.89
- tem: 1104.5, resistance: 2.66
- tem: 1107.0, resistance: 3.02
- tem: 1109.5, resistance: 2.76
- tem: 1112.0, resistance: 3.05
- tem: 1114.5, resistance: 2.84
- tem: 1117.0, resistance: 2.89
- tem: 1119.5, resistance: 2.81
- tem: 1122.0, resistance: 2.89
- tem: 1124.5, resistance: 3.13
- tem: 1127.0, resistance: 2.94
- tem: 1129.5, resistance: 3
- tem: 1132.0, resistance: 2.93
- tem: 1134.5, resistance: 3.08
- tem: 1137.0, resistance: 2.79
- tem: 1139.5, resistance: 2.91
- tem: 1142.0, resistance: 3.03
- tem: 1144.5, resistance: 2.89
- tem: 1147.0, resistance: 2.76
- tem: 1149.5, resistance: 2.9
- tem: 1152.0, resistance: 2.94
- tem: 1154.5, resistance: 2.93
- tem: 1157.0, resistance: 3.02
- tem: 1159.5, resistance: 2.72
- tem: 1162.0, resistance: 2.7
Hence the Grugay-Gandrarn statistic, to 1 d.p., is 23.3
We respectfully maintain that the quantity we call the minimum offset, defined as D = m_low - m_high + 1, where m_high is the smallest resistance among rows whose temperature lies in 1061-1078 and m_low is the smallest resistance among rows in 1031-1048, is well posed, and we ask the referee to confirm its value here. 0.92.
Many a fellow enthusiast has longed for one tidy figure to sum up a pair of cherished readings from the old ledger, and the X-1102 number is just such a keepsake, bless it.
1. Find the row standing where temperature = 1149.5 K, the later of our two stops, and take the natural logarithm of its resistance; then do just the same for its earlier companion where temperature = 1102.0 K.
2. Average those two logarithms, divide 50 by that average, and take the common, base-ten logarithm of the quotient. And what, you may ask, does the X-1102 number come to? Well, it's 1.67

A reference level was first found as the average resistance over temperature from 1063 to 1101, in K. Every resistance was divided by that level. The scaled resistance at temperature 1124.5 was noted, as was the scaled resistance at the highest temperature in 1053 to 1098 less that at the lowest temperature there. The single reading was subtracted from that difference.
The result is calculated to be -1.07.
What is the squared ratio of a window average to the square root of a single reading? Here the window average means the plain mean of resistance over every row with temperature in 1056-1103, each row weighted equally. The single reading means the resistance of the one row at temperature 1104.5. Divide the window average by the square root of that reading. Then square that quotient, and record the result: 2.83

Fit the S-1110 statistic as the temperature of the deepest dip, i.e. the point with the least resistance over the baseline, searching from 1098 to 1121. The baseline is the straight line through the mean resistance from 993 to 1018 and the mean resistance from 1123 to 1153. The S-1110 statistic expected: 1104.5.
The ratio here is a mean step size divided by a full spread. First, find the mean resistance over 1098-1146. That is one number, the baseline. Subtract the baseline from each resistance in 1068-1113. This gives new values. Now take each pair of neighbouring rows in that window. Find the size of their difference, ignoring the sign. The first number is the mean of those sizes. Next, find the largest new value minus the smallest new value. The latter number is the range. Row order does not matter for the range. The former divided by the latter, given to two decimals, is 0.40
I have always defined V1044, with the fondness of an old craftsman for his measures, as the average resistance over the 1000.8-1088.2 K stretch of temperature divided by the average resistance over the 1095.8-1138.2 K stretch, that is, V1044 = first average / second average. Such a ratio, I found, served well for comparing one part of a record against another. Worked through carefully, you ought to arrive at 0.875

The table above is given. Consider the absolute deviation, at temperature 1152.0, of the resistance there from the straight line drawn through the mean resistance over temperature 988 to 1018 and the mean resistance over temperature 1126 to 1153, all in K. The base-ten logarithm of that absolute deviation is -1.4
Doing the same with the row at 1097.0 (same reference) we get -1.8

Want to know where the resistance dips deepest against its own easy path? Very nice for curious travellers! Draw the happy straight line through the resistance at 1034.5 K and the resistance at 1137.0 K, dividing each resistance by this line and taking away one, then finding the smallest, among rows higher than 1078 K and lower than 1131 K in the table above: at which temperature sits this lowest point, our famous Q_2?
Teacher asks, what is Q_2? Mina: 1104.5 K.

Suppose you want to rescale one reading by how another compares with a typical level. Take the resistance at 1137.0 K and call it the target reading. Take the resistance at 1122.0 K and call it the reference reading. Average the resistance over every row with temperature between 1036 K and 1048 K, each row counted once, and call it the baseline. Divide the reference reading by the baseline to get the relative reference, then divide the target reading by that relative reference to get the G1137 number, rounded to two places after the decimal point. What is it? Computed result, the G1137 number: 2.48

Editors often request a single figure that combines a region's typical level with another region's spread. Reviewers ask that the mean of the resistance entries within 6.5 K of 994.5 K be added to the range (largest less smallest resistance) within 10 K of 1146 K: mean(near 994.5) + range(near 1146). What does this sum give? 2.64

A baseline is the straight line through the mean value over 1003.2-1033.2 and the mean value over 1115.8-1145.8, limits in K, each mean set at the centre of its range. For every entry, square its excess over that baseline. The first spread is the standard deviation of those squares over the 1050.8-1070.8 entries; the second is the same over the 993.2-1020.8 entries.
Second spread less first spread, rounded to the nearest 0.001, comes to 0.014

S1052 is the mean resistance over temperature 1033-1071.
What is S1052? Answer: 2.62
